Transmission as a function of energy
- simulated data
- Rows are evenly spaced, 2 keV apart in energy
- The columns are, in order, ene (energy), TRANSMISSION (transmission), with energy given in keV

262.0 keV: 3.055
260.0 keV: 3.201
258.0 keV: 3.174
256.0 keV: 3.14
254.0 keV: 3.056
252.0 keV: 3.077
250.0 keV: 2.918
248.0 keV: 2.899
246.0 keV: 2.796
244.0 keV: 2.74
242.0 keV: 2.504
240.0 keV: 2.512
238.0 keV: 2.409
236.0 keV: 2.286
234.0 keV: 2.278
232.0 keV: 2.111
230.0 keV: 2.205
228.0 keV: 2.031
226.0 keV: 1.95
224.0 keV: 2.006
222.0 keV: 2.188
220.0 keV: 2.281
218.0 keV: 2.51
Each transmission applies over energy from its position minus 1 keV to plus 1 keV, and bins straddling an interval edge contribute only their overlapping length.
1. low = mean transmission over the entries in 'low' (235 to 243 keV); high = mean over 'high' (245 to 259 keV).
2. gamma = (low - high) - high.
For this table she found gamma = -3.59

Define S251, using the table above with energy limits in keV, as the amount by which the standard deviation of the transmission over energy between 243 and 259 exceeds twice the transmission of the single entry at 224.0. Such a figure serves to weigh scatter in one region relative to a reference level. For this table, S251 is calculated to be -3.9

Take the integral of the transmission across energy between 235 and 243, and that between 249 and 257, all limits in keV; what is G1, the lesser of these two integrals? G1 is 19.4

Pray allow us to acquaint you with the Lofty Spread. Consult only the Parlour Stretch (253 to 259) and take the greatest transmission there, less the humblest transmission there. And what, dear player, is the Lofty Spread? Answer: 0.12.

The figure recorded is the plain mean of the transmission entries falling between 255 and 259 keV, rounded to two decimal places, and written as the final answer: 3.16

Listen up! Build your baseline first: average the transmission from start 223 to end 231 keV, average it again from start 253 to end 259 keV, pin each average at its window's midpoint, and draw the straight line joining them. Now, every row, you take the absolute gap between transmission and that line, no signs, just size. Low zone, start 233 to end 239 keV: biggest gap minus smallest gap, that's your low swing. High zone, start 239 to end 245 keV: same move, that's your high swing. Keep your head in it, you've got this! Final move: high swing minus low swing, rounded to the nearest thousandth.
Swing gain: 0.016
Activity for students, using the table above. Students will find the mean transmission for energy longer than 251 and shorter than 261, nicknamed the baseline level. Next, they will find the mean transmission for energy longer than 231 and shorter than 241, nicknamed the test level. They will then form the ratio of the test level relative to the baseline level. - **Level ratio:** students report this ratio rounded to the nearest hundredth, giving 0.74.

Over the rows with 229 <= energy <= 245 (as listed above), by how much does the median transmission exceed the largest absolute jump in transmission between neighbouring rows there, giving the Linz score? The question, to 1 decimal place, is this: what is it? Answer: 2.1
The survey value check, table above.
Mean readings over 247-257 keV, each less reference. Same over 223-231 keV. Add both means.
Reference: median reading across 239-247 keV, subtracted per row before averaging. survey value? -0.2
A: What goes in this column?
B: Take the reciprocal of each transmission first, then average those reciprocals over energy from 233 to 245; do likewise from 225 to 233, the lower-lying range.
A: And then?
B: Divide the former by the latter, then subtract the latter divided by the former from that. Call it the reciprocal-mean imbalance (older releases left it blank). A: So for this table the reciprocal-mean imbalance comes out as -0.33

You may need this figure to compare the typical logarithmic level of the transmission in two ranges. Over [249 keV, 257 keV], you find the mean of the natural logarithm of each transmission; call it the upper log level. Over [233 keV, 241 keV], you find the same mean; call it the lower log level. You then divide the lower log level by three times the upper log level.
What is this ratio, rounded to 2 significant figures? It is 0.26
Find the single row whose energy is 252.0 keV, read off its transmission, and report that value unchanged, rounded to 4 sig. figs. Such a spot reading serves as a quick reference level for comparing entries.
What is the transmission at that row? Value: 3.077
